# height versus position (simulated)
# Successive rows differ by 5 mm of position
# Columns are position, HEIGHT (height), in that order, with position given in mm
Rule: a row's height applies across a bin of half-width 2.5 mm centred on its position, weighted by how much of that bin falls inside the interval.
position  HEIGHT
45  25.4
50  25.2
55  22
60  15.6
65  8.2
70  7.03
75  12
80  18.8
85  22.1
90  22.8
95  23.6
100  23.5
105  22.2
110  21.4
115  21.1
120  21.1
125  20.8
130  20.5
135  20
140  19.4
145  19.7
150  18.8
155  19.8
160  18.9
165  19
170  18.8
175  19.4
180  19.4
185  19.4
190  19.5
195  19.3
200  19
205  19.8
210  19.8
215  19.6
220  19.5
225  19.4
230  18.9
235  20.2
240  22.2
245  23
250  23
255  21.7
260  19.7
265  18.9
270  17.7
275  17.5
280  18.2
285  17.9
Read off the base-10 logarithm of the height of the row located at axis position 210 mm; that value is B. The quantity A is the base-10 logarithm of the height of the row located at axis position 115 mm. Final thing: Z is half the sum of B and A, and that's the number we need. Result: 1.31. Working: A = 1.32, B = 1.30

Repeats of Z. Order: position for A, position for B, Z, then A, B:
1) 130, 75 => 1.20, 1.31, 1.08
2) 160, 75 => 1.18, 1.28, 1.08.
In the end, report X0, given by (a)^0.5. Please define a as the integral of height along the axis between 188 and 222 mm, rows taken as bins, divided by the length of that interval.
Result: 4.42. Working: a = 19.5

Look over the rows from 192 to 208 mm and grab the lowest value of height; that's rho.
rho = 19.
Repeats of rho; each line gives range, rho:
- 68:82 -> 7.03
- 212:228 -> 19.4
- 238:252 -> 22.2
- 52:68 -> 8.2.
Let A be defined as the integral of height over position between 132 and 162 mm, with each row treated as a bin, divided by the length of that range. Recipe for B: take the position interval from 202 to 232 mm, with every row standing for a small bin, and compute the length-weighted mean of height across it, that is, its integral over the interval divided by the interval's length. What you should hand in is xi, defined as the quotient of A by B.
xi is 1.00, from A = 19.5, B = 19.5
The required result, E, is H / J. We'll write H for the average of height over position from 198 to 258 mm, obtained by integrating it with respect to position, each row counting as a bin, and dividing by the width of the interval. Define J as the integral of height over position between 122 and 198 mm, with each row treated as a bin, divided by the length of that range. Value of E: 1.05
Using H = 20.5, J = 19.5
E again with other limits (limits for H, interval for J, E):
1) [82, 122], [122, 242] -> 1.13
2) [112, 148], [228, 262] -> 0.96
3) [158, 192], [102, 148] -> 0.93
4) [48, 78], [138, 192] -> 0.77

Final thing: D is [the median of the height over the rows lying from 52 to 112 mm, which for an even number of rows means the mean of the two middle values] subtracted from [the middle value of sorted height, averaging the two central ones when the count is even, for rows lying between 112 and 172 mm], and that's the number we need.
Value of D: -2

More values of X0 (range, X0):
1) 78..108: 4.71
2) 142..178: 4.38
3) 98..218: 4.47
